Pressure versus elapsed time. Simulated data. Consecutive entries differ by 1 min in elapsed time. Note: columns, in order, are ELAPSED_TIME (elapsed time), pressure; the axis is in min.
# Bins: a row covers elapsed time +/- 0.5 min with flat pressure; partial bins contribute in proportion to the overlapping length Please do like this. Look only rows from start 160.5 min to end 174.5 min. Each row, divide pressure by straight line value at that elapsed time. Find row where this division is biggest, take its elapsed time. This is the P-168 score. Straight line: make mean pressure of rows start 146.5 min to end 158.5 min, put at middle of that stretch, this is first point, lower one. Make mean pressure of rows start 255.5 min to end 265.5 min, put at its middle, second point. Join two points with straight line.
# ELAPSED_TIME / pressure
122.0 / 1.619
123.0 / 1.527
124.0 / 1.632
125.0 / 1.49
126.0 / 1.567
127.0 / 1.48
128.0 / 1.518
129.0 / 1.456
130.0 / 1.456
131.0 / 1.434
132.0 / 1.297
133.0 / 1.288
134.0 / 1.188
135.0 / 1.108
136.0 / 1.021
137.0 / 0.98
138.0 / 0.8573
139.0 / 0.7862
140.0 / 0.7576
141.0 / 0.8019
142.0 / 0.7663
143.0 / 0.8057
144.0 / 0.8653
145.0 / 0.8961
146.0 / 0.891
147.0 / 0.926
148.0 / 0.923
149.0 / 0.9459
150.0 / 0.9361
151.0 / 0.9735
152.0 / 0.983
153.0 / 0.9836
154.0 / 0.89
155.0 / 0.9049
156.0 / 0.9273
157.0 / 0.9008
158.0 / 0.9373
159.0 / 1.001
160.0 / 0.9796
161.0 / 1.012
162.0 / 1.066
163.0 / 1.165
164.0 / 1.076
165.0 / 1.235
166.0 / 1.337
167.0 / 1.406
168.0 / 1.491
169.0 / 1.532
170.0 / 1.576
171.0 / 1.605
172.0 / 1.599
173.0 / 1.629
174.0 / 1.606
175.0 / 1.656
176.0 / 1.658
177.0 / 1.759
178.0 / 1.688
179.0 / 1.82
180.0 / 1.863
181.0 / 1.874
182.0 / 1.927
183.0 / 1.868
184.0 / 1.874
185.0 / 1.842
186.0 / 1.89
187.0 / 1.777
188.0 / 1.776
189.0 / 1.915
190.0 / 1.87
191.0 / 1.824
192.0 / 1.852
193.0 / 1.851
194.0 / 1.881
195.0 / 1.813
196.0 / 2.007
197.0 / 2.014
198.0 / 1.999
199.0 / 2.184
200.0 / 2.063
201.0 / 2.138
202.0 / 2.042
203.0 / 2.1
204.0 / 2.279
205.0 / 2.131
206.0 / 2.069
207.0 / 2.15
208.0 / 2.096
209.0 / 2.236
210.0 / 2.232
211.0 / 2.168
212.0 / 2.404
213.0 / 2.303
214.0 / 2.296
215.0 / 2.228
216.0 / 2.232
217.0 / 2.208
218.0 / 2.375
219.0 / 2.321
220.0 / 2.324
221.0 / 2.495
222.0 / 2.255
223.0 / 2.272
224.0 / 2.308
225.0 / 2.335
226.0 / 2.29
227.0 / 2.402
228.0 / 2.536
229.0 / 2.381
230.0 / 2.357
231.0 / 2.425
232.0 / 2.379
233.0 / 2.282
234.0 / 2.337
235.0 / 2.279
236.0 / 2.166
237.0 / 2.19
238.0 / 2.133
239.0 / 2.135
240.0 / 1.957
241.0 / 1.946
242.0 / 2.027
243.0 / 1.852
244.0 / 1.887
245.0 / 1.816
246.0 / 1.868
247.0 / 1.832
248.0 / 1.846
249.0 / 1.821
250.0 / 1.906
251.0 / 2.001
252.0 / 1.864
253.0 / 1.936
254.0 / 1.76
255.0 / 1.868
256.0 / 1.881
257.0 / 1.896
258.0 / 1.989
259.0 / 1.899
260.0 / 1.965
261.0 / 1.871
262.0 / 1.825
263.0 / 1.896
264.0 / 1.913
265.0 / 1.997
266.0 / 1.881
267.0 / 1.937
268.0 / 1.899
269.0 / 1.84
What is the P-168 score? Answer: 171.0 min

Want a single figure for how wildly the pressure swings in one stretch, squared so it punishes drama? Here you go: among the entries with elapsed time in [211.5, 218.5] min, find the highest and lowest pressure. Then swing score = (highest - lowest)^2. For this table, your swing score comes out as 0.038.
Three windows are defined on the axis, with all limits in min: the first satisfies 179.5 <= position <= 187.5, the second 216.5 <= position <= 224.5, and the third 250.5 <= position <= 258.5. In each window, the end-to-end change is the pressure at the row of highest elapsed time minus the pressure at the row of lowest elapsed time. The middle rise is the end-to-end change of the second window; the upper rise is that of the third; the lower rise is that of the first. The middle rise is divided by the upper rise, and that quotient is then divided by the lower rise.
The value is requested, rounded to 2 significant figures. 97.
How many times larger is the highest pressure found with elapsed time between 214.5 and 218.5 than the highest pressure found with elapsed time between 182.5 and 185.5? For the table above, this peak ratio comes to 1.27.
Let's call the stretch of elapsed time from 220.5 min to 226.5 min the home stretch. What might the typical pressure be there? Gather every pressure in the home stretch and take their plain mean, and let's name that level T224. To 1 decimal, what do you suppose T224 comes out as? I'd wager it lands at 2.3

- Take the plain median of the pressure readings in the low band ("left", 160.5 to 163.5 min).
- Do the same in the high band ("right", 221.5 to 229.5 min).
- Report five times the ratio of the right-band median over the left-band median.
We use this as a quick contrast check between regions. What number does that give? 11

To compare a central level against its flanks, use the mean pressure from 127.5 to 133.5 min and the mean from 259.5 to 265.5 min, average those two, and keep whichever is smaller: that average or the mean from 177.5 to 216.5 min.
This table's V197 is 1.66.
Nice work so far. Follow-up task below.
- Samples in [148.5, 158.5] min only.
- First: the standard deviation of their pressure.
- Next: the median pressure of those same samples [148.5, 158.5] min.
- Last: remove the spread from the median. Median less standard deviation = 0.9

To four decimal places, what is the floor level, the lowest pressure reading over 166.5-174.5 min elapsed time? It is 1.4060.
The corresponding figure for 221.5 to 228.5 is 2.2550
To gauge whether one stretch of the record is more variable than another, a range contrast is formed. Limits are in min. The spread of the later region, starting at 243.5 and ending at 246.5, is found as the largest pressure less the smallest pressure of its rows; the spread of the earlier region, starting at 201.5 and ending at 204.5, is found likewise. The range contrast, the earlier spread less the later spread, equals 0.17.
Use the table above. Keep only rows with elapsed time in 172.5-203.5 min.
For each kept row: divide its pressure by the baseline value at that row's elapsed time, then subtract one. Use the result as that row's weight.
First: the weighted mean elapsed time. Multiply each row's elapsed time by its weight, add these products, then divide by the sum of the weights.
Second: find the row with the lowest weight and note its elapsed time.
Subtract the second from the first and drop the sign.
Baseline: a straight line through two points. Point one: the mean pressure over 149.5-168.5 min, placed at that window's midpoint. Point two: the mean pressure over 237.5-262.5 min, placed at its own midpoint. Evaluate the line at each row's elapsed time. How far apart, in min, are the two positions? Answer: 6.9 min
